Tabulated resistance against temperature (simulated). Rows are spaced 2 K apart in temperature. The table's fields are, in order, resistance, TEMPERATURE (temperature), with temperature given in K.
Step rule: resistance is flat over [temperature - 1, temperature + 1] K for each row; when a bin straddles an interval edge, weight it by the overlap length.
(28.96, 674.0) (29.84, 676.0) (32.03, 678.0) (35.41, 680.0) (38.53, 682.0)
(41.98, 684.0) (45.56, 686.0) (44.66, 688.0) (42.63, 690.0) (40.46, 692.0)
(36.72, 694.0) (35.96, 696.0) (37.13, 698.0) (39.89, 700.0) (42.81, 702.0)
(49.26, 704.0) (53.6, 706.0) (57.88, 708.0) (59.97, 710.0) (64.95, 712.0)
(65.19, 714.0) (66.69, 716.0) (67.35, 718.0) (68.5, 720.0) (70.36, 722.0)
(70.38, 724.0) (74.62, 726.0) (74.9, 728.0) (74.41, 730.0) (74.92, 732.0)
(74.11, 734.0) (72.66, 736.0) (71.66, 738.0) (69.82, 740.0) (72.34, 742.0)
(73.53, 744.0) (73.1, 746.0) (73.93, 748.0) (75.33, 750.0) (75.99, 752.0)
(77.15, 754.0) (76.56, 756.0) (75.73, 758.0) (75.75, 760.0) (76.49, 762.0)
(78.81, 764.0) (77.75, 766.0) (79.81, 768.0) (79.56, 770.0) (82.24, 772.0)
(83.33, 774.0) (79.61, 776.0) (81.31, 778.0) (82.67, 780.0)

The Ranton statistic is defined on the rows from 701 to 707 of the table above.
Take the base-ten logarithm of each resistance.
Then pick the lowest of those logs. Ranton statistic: 1.63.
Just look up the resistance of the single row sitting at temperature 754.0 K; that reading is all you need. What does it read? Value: 77.15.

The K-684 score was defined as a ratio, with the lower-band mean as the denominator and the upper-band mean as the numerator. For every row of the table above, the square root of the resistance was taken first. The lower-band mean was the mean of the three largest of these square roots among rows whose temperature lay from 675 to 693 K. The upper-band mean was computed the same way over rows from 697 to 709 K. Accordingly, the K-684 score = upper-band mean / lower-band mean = 1.10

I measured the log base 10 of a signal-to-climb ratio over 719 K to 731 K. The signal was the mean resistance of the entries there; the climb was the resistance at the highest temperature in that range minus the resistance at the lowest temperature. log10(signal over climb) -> 1.1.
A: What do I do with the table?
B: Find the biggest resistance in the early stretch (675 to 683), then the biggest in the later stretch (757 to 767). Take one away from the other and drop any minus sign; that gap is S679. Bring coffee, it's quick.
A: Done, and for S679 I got 40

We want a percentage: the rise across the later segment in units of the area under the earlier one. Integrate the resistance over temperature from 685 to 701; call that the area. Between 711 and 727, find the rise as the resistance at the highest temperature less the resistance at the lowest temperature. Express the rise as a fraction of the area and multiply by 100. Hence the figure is 1.5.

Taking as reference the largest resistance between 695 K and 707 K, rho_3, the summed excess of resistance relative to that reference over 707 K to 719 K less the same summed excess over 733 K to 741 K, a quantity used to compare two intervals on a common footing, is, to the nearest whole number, -13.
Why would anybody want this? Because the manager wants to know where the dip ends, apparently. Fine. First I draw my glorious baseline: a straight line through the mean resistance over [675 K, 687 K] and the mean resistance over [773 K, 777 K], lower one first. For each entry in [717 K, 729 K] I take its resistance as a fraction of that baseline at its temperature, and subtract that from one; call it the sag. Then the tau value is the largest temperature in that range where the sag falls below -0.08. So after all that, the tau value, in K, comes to 728.0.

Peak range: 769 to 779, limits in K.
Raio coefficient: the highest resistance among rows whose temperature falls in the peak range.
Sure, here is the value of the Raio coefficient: 83.33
